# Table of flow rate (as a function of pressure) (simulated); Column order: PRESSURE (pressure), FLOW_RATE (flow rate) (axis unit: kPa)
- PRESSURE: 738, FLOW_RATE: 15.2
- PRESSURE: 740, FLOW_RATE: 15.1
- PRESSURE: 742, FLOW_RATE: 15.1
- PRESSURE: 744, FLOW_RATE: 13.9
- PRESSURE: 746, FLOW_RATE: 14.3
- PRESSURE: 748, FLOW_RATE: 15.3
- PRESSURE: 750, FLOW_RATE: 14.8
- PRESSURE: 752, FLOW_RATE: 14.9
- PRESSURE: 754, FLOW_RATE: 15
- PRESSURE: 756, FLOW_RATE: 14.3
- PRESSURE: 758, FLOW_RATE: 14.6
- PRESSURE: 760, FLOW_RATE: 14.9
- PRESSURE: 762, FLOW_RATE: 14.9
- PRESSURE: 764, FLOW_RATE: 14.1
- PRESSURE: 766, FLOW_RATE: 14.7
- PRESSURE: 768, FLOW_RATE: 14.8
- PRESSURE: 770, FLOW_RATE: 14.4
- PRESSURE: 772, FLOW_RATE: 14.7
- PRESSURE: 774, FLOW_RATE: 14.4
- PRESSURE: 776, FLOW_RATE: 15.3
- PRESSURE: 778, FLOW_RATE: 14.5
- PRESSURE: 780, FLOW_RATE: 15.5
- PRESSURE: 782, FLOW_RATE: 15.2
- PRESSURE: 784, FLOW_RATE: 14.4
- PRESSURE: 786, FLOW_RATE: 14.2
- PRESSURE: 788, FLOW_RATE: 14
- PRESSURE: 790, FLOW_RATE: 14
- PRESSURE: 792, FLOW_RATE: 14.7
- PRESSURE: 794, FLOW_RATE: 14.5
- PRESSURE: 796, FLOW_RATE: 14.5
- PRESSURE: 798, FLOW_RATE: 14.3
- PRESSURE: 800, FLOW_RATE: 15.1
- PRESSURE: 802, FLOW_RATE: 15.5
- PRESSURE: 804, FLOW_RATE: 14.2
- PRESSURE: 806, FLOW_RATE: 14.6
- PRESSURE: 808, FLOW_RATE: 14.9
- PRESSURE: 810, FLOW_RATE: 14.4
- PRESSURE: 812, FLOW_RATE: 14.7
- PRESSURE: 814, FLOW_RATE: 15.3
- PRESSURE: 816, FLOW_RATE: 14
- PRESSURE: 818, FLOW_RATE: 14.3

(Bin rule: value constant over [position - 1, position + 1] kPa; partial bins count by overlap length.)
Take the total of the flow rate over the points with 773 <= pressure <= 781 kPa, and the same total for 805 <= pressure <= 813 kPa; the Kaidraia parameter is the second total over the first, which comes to 0.98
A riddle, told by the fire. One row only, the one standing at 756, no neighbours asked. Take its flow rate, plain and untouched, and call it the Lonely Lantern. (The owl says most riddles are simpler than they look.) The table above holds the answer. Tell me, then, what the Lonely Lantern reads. 14.3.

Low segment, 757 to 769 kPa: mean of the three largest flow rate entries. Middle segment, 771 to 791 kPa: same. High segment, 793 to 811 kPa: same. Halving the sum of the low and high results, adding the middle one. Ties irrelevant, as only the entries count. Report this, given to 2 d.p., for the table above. 30.35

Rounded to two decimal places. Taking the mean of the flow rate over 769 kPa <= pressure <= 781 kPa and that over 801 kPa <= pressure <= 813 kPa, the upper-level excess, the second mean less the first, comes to -0.08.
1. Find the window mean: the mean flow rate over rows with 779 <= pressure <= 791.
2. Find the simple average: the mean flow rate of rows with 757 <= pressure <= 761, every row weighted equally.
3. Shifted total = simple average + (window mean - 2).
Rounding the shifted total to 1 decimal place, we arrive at 27.3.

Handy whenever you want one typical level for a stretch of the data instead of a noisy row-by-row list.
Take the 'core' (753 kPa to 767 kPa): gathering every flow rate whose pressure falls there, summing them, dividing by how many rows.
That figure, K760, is 14.6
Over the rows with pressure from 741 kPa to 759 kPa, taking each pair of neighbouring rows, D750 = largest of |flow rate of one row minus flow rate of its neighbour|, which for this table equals 1.20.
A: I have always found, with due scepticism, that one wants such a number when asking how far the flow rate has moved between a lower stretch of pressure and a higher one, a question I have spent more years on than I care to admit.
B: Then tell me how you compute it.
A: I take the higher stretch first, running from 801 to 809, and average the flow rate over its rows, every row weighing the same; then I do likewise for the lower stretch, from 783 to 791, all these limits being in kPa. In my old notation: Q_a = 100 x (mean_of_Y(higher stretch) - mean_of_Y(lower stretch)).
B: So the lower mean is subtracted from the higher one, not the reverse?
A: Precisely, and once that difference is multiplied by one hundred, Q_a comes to 65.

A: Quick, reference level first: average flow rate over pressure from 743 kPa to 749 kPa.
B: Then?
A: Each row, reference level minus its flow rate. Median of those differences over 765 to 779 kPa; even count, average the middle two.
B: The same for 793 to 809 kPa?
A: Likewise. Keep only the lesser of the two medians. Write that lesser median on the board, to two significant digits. -0.20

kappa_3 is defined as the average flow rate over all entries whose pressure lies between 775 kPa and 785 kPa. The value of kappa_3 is 15.0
